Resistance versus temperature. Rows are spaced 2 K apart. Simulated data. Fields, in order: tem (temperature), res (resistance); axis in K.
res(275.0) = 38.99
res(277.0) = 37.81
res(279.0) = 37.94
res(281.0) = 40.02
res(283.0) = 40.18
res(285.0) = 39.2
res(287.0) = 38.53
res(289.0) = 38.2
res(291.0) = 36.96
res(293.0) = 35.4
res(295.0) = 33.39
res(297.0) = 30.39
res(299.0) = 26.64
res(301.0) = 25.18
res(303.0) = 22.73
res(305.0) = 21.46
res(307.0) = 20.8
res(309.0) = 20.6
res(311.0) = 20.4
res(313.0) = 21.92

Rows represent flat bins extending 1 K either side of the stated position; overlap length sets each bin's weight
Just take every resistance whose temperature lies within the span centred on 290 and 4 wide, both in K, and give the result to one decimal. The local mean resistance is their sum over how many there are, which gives 37.6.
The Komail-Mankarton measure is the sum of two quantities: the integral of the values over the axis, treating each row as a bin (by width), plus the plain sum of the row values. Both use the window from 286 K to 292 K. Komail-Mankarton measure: 341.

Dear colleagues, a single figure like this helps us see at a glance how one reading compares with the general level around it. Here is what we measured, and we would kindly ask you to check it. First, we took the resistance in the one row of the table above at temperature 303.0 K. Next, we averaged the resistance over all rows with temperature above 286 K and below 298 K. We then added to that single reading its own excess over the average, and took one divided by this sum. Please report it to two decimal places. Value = 0.10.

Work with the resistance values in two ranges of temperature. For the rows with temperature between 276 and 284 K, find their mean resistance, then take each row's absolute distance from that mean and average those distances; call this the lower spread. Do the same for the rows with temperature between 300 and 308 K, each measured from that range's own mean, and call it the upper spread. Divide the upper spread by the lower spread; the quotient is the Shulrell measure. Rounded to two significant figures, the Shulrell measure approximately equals 1.3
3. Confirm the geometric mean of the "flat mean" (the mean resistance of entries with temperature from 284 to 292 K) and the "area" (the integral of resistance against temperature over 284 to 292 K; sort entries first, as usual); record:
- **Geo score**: 108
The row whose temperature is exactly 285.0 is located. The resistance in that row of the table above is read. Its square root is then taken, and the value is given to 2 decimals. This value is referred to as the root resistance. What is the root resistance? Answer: 6.26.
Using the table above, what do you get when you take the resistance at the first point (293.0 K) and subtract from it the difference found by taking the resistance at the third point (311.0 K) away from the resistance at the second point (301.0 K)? 31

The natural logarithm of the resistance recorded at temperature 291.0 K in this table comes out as 3.61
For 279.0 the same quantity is 3.64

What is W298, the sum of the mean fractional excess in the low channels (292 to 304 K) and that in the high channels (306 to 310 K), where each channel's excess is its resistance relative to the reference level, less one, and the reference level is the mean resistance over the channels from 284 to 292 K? -0.70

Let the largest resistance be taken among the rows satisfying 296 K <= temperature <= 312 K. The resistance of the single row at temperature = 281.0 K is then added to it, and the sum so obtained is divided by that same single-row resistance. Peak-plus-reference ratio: 1.76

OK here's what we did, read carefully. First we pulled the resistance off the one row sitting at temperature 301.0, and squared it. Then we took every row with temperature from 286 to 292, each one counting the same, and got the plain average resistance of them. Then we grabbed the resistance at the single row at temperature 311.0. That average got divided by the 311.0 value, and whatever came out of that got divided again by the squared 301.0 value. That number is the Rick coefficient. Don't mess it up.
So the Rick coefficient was 0.0029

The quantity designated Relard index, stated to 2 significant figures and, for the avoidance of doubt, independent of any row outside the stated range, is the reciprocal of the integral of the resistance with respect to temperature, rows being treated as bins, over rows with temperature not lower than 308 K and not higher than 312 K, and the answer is 0.012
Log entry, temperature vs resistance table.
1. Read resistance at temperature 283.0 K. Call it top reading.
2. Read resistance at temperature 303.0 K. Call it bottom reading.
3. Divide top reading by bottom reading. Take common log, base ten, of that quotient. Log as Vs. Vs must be 0.247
